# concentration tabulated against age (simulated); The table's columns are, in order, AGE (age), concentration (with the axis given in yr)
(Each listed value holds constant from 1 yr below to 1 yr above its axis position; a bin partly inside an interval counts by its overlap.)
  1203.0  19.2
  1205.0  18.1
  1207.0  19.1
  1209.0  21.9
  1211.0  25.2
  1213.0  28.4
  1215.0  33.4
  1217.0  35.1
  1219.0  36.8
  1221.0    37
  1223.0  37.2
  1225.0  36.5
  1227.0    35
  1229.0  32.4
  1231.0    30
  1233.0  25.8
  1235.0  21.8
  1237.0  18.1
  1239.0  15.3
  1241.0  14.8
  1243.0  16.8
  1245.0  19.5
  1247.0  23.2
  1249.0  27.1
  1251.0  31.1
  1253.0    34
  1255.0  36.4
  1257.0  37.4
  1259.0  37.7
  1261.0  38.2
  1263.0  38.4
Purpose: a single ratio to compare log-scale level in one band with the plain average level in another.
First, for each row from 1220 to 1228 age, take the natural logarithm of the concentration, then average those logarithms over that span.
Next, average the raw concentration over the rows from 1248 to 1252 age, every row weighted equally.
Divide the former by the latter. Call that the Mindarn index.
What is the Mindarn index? 0.12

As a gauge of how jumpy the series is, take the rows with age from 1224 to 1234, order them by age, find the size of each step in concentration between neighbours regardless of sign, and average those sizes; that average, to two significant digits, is 2.7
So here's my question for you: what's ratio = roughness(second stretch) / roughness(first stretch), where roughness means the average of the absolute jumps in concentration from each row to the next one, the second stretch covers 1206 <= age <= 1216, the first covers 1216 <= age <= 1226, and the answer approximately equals 5.1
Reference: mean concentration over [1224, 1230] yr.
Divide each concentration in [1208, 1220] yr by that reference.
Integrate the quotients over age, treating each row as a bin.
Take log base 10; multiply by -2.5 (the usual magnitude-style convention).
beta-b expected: -2.55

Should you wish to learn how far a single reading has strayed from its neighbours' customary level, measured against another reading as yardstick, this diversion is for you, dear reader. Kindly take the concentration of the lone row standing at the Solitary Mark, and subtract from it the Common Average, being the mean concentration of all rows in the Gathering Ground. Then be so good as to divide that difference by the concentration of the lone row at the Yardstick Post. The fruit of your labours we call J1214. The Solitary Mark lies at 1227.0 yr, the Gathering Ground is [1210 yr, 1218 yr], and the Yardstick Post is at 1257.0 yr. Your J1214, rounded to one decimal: 0.1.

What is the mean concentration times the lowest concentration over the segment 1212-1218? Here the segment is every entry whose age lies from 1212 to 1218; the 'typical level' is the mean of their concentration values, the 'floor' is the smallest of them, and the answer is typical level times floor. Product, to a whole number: 917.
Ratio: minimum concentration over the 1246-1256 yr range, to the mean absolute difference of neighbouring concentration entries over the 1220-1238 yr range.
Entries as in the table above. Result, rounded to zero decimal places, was 10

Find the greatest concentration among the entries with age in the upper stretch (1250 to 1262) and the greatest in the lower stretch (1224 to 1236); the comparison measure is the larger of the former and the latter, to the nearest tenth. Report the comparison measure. 38.2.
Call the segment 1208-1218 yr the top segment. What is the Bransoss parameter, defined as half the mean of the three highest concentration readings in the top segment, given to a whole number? 16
